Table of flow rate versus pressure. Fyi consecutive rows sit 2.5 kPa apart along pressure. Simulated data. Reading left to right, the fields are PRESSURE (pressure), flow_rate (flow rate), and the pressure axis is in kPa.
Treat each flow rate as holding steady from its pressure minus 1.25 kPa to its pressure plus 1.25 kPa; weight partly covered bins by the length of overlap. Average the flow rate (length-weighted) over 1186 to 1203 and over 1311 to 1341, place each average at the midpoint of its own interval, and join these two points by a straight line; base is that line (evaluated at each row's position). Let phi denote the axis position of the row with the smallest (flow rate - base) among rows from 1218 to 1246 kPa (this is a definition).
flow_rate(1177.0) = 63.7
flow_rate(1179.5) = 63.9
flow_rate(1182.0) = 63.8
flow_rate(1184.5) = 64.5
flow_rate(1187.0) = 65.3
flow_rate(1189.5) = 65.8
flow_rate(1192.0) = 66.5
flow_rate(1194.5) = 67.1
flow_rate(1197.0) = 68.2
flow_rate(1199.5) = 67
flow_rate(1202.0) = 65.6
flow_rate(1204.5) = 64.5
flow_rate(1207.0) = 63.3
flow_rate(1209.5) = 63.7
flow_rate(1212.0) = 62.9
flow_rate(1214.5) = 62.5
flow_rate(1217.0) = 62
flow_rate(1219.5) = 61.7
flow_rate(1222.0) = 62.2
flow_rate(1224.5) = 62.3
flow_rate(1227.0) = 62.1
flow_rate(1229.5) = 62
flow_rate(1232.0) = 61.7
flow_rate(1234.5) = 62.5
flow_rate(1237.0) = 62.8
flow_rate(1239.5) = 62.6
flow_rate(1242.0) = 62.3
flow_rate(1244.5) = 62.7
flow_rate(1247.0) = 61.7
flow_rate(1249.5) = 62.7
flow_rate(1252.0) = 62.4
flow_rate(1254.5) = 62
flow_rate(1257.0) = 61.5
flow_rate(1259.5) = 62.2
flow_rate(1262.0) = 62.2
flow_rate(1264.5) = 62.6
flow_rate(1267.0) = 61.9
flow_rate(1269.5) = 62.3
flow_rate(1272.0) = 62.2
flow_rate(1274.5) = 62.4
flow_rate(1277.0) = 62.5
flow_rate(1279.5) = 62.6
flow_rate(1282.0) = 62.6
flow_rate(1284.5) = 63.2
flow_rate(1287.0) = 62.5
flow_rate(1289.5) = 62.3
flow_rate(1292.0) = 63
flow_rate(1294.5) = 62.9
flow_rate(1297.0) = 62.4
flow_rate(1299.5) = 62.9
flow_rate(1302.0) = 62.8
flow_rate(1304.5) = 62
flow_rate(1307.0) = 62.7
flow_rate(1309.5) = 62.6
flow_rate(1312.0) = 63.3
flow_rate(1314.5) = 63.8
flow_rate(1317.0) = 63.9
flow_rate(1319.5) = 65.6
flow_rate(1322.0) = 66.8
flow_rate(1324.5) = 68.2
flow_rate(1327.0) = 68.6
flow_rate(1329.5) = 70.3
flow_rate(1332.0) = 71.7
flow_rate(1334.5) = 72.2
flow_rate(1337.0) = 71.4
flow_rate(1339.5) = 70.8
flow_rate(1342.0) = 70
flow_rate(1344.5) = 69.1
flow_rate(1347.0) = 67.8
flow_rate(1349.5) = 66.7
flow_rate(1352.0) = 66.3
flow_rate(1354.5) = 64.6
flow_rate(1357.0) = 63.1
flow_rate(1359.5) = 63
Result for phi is 1232.0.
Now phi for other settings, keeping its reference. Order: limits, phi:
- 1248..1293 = 1257.0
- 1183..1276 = 1257.0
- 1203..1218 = 1217.0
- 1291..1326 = 1304.5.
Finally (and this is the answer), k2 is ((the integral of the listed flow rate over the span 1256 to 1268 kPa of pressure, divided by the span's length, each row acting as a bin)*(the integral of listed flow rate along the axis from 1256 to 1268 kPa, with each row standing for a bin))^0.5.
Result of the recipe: 215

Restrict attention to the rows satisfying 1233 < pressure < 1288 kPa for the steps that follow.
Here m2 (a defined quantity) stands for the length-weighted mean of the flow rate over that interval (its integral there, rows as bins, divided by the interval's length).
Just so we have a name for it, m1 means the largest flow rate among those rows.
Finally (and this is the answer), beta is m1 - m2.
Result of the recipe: 1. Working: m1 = 63.2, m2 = 62.4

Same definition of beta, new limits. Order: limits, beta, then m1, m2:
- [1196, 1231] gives 5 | 68.2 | 63.5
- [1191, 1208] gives 2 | 68.2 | 66.1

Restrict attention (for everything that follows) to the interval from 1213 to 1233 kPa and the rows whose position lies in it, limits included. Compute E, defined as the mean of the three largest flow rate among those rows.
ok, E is 62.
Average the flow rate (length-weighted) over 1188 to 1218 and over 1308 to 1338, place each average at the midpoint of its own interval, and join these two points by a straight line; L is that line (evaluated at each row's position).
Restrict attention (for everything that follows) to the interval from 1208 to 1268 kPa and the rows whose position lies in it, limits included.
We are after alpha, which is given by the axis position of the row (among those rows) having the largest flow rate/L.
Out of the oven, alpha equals 1209.5 kPa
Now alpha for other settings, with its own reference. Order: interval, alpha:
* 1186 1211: 1197.0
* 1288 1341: 1334.5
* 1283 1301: 1284.5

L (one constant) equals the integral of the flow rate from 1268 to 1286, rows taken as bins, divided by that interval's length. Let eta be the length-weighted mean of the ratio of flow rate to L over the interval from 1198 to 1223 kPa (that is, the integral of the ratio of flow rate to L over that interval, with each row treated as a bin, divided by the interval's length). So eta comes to 1.02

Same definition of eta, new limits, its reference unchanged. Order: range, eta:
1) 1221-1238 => 0.99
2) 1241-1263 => 0.99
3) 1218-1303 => 1.00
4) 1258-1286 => 1.00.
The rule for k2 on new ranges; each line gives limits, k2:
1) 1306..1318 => 219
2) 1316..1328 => 231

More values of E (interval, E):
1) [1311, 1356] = 72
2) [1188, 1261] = 67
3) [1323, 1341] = 72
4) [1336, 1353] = 71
